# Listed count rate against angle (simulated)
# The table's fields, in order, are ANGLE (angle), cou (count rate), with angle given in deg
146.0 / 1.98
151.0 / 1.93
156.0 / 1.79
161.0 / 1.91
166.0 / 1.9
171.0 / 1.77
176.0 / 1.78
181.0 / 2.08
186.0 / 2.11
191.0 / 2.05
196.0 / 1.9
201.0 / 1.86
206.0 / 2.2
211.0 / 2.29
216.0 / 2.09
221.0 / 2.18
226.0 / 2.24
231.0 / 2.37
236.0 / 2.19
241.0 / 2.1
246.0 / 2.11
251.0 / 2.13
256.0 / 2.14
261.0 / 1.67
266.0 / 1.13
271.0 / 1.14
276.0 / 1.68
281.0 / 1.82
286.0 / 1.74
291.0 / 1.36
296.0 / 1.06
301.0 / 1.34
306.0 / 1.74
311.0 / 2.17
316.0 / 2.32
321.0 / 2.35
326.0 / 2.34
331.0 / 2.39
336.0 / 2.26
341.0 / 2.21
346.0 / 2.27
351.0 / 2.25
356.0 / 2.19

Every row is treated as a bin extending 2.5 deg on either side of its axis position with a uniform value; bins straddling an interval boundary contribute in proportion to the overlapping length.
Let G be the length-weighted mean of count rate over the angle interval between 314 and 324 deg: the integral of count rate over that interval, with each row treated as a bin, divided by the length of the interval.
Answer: 2.34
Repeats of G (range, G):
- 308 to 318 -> 2.22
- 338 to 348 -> 2.24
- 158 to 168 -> 1.90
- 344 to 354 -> 2.26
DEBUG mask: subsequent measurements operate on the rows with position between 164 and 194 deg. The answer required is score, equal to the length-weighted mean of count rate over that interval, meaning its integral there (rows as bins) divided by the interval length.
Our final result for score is 1.95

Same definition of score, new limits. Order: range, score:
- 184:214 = 2.07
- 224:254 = 2.19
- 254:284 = 1.59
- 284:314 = 1.58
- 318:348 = 2.30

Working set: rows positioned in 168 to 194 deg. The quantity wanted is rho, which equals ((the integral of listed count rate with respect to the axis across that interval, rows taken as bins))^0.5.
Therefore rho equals 7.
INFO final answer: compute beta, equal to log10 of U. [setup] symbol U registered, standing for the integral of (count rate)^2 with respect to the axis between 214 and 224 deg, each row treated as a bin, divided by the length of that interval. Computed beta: 0.662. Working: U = 4.59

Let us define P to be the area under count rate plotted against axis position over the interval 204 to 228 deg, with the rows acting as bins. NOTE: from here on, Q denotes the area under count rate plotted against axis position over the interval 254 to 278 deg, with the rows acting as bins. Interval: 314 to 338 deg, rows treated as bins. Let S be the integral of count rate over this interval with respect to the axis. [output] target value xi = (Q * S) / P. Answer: 39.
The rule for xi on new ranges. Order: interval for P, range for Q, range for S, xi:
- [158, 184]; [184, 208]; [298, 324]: 51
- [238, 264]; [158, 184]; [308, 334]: 56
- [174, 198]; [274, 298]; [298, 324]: 40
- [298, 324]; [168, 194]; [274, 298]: 37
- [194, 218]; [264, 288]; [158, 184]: 36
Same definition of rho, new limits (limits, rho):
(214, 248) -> 9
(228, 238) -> 5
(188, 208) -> 6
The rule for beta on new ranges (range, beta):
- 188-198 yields 0.596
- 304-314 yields 0.601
